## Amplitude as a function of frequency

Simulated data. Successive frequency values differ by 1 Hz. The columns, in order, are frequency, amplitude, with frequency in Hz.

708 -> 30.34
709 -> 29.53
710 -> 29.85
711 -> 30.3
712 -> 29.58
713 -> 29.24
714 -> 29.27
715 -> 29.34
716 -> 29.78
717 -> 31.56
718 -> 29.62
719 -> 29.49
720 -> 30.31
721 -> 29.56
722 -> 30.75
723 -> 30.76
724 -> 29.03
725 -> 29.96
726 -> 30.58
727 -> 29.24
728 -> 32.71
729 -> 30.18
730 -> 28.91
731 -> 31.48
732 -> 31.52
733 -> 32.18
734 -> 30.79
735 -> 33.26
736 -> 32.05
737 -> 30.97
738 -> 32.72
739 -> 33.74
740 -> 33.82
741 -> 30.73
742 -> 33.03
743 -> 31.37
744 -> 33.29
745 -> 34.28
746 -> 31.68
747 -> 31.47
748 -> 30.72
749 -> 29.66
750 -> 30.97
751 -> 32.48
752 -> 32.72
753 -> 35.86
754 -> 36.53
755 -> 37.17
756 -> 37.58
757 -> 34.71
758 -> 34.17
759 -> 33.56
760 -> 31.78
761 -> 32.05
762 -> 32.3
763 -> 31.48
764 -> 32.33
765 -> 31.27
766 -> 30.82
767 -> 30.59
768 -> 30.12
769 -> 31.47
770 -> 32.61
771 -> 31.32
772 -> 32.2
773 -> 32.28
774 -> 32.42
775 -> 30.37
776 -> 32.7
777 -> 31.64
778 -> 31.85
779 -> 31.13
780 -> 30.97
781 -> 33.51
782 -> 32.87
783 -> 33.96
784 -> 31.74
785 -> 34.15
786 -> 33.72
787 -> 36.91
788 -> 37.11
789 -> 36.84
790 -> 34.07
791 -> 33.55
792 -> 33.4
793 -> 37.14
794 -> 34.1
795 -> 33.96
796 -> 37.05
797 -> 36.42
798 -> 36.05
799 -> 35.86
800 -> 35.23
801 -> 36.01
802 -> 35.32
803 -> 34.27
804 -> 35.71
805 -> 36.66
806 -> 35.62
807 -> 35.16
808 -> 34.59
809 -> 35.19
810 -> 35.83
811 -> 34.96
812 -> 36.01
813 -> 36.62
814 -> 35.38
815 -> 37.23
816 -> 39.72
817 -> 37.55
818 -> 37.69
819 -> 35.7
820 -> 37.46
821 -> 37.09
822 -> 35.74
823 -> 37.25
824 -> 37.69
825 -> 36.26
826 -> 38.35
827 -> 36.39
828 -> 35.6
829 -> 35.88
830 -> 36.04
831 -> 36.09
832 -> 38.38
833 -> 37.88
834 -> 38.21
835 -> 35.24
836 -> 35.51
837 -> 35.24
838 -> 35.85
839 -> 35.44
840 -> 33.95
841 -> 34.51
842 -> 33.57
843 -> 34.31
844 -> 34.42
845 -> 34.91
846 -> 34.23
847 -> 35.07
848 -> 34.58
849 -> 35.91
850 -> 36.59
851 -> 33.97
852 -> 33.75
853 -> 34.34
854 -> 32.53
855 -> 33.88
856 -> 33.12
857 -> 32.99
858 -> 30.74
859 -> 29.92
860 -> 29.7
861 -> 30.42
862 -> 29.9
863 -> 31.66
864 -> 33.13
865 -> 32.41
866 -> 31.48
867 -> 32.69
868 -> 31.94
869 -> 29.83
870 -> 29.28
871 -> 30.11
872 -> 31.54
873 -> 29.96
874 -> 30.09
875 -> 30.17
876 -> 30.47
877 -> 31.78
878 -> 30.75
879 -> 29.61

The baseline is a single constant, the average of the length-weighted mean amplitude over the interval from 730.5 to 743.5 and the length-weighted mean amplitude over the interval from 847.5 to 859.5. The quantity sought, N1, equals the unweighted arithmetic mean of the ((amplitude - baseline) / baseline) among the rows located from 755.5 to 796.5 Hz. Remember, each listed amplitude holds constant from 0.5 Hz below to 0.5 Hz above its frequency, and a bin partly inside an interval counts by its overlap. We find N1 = 0.01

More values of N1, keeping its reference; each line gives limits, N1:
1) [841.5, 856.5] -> 0.05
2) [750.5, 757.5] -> 0.08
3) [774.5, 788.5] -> 0.01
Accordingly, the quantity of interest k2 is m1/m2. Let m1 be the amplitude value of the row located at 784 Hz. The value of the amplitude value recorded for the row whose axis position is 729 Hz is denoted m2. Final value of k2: 1.05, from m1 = 31.74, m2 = 30.18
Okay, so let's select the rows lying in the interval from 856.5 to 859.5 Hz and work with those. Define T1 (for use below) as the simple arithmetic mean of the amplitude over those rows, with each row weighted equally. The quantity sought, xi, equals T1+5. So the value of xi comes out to 36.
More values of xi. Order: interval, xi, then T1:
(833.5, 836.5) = 41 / 36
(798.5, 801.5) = 41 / 36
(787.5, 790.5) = 41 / 36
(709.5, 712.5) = 35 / 30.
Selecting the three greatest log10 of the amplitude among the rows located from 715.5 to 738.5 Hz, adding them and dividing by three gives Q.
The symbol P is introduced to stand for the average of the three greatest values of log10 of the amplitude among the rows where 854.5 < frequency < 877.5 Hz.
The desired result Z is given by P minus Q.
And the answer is 0.01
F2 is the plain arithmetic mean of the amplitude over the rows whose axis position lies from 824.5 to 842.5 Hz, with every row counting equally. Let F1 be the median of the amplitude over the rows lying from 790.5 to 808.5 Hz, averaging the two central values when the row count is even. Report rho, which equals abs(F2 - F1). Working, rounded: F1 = 35.5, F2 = 36.0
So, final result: 0.6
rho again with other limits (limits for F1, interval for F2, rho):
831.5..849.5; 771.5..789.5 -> 2.0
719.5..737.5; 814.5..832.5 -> 6.3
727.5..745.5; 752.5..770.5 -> 1.0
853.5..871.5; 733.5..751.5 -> 0.5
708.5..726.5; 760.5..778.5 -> 2.0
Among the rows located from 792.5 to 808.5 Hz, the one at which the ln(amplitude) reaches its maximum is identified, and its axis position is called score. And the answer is 793 Hz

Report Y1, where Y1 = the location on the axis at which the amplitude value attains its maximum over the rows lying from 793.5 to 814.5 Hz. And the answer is 796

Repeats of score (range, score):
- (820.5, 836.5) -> 832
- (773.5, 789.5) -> 788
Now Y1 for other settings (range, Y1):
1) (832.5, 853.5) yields 834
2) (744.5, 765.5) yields 756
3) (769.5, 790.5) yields 788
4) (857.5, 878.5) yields 864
